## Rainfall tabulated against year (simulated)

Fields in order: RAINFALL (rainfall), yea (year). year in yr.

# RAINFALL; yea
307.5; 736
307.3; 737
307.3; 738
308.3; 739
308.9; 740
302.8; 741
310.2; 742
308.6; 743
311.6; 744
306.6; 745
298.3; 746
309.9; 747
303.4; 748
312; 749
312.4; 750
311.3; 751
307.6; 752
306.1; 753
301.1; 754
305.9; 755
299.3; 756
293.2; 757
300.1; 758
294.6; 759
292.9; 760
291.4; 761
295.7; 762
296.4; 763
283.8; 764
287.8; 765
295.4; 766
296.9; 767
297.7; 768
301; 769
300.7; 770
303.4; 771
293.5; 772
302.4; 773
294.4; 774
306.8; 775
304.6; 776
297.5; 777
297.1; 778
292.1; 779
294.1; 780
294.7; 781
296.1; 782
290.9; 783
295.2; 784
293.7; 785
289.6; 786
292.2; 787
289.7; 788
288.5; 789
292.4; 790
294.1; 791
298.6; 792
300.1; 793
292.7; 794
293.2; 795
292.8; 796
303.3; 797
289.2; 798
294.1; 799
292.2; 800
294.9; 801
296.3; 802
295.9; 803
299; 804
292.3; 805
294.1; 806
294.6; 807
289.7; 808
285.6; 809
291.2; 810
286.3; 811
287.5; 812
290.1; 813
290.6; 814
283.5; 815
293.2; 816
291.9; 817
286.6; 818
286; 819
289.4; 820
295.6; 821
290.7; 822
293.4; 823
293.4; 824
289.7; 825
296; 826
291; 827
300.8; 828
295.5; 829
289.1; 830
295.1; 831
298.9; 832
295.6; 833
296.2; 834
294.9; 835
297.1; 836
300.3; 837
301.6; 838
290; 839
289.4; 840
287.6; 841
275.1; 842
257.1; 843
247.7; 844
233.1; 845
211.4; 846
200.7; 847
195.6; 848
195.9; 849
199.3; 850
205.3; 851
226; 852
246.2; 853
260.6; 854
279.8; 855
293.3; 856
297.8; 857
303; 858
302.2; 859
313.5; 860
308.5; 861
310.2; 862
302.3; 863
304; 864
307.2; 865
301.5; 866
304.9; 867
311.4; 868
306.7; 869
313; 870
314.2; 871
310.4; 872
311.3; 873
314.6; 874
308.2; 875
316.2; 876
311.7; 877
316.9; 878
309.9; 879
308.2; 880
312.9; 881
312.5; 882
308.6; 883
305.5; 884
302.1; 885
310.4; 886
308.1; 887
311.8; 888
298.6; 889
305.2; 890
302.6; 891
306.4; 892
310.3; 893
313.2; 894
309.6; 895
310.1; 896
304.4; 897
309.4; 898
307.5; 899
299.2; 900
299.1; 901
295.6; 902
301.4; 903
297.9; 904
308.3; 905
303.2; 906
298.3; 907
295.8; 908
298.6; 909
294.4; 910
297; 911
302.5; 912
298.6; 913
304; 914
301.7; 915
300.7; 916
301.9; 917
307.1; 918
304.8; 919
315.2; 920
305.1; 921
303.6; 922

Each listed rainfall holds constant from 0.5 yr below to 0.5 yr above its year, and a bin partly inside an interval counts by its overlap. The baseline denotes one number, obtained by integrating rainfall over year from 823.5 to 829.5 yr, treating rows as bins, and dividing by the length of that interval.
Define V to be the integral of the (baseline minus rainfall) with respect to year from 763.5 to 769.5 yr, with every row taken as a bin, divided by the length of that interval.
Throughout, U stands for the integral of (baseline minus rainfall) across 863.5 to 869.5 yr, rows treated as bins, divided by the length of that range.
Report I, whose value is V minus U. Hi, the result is 12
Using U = -12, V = 1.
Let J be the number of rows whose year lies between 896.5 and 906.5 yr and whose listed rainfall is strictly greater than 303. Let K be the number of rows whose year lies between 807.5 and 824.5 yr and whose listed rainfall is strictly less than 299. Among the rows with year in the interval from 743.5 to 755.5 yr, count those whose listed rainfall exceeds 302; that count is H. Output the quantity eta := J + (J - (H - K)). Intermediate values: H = 10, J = 5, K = 17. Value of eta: 17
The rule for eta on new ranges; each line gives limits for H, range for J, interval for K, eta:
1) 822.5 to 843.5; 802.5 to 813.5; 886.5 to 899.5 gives 1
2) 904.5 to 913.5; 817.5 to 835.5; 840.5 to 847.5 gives 4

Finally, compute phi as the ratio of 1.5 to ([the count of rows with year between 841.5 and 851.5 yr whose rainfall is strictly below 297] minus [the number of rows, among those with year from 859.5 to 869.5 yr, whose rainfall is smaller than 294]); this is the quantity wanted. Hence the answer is 0.15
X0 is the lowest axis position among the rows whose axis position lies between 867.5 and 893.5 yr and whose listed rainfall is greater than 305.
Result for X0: 868 yr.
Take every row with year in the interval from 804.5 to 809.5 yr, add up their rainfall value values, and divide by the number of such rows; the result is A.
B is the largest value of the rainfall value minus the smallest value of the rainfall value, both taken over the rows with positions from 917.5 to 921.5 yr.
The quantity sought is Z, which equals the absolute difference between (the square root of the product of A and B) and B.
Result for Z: 45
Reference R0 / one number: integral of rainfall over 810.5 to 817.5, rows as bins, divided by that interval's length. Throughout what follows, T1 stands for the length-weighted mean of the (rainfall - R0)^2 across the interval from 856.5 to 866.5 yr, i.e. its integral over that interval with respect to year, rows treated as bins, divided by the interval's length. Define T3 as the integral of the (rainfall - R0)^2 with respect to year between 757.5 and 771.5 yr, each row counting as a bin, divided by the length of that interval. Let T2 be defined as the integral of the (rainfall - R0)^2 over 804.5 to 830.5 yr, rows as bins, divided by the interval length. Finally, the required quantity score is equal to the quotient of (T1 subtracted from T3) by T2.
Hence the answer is -11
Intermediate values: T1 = 276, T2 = 19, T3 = 69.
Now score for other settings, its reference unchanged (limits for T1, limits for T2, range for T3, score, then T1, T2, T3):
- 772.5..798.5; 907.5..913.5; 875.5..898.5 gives 4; 62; 84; 414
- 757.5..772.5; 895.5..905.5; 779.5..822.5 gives 0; 66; 229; 27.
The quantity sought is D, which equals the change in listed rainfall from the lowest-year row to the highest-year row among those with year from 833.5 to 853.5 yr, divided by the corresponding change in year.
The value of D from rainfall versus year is -2.63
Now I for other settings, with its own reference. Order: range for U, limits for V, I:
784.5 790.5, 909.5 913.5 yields -7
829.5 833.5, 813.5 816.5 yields 6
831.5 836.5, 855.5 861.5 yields -7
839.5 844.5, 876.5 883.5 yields -40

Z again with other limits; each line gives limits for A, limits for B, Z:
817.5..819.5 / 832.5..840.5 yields 47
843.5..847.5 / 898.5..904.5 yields 40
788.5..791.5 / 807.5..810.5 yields 35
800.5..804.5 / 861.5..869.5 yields 44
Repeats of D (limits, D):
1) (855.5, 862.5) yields 2.82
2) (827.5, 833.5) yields -1.04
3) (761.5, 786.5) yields -0.25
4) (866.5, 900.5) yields -0.17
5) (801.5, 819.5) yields -0.61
